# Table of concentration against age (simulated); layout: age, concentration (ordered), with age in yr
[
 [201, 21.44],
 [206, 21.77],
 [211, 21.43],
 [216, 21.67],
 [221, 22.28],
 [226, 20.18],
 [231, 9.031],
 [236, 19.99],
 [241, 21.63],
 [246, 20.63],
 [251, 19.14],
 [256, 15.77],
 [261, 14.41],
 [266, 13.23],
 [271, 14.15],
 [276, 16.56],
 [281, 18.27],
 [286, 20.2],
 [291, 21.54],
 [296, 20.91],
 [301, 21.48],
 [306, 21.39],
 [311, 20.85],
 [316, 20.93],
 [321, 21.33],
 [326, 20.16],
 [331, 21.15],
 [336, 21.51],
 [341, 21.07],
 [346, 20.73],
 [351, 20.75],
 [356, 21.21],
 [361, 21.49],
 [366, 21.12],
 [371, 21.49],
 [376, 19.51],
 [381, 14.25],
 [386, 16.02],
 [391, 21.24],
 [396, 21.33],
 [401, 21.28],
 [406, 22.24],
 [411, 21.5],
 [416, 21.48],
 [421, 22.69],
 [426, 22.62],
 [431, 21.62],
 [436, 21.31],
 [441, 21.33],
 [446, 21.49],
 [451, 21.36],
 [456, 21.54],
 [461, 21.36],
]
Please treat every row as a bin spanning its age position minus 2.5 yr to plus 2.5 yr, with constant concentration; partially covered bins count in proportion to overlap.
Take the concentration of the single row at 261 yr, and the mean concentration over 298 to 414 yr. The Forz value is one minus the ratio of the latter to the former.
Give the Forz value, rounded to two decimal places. -0.43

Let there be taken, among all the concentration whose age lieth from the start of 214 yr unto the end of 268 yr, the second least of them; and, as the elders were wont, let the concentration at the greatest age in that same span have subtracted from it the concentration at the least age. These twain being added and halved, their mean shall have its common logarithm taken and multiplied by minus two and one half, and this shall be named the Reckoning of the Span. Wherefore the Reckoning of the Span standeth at -0.95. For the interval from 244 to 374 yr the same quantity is -2.19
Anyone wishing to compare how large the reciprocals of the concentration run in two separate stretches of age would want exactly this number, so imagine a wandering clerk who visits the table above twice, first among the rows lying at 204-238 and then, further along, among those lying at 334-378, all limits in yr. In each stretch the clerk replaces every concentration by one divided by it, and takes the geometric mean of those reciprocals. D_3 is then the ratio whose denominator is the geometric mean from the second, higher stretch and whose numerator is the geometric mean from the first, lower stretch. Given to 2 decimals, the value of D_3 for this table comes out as 1.12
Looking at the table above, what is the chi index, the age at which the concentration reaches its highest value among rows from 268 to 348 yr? 291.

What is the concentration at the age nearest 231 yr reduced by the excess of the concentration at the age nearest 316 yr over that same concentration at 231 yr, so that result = -3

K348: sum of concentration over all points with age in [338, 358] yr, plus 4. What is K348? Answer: 87.8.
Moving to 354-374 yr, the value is 89.3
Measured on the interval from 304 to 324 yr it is 88.5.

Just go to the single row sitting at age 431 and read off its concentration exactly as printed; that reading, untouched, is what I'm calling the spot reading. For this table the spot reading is 21.62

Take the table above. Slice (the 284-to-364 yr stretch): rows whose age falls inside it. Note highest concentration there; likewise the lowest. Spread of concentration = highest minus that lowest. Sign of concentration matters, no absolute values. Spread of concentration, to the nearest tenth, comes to 1.4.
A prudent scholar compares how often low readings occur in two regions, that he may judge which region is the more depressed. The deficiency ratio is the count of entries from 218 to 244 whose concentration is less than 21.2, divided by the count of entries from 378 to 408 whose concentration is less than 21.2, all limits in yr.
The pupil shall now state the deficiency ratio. 1.5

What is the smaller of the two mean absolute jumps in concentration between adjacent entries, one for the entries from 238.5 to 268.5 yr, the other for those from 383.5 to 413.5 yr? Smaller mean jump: 1.4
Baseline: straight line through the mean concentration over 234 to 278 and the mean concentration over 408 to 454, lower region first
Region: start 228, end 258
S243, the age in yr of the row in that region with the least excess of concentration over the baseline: 231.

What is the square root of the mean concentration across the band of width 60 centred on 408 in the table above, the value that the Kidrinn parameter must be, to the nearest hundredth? 4.54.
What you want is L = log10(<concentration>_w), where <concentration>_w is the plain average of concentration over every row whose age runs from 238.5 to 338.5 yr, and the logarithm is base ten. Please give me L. 1.28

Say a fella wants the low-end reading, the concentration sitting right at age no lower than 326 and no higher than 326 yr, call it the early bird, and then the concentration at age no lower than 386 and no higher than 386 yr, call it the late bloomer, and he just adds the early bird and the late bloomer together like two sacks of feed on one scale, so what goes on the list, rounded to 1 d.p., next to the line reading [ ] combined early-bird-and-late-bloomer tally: 36.2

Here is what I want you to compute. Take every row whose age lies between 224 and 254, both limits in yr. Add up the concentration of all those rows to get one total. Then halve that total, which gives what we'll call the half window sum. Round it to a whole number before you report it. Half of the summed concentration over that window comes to 55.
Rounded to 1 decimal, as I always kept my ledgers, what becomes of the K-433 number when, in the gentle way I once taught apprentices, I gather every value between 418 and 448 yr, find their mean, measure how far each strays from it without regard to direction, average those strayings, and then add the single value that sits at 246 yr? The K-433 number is 21.2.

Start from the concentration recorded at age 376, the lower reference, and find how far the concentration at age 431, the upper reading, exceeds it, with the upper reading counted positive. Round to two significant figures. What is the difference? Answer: 2.1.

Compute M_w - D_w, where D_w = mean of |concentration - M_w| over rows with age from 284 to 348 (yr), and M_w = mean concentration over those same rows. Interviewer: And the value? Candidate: 20.7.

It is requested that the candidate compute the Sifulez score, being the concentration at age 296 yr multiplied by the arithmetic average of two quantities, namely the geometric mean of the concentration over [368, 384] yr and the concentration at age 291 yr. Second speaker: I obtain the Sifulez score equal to 415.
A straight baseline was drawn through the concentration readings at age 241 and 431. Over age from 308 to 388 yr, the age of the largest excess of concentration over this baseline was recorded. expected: 336 yr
